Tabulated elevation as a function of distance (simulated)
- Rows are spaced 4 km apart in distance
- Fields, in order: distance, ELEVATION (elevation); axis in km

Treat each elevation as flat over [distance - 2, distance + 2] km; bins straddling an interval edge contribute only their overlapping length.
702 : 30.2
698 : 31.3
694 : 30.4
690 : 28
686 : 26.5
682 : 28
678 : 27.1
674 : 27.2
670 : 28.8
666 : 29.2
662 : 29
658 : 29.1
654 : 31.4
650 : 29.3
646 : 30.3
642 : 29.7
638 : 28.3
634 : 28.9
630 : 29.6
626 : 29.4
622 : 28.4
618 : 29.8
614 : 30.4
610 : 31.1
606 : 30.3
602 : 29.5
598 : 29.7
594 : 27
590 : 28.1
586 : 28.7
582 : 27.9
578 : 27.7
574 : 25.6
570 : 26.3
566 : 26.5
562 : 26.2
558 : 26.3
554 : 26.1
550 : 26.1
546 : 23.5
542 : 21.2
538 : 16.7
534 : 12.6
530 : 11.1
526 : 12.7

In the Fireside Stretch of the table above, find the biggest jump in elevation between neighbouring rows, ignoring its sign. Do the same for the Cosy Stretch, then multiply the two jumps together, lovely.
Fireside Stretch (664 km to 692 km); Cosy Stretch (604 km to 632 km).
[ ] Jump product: 2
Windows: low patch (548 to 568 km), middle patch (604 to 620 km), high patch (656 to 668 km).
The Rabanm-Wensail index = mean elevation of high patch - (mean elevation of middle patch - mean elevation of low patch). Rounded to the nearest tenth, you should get 24.9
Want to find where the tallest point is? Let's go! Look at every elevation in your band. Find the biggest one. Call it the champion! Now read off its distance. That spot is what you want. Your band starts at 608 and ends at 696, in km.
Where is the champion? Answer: 654 km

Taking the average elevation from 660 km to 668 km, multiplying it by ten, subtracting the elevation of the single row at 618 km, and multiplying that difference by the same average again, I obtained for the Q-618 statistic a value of 7601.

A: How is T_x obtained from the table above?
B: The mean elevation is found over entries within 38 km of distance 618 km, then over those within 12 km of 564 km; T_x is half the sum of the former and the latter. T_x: 27.8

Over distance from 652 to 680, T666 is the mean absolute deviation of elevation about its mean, 1.0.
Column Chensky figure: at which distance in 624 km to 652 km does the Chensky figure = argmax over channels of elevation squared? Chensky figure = 646 km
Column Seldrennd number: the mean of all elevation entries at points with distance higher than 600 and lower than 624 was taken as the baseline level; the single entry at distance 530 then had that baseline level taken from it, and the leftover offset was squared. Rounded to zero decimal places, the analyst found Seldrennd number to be 354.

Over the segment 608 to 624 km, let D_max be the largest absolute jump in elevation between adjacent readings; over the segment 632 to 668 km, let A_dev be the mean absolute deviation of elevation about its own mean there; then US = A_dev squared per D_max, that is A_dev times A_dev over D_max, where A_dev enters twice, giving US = 0.32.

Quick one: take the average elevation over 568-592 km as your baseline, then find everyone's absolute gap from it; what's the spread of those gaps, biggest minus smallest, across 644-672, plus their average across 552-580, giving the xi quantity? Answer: 3.7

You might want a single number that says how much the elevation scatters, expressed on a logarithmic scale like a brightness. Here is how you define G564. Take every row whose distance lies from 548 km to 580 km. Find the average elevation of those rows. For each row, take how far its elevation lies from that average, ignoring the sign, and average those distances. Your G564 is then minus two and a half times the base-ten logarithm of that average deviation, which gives 1.06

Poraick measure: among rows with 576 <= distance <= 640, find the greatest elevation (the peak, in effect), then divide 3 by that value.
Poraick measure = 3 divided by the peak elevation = 0.096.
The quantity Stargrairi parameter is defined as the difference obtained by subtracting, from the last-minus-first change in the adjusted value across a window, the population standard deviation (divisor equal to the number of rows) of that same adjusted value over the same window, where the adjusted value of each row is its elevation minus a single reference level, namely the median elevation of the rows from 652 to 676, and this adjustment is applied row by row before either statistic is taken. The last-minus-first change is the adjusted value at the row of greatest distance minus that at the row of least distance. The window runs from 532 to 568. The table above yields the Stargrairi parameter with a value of 9.1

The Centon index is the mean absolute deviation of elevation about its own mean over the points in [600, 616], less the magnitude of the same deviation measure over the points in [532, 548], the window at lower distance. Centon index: -3.4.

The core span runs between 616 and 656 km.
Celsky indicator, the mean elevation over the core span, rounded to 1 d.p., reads 29.5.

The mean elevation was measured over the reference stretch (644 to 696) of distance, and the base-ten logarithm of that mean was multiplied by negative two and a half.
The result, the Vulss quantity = -3.65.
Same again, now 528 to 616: -3.51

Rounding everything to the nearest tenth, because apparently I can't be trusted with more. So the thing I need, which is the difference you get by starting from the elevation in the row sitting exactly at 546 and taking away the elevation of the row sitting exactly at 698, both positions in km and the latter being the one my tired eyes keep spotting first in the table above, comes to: -7.8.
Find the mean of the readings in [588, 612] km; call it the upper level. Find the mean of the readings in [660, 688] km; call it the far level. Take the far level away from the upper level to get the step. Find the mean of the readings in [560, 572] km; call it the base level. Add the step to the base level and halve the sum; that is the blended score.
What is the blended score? 13.8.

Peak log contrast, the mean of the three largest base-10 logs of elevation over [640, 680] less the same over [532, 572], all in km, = 0.06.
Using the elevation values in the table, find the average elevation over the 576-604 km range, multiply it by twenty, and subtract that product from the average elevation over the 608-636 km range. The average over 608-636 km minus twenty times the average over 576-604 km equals -538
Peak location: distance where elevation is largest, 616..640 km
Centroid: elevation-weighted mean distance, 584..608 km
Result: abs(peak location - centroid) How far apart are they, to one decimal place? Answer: 21.8 km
